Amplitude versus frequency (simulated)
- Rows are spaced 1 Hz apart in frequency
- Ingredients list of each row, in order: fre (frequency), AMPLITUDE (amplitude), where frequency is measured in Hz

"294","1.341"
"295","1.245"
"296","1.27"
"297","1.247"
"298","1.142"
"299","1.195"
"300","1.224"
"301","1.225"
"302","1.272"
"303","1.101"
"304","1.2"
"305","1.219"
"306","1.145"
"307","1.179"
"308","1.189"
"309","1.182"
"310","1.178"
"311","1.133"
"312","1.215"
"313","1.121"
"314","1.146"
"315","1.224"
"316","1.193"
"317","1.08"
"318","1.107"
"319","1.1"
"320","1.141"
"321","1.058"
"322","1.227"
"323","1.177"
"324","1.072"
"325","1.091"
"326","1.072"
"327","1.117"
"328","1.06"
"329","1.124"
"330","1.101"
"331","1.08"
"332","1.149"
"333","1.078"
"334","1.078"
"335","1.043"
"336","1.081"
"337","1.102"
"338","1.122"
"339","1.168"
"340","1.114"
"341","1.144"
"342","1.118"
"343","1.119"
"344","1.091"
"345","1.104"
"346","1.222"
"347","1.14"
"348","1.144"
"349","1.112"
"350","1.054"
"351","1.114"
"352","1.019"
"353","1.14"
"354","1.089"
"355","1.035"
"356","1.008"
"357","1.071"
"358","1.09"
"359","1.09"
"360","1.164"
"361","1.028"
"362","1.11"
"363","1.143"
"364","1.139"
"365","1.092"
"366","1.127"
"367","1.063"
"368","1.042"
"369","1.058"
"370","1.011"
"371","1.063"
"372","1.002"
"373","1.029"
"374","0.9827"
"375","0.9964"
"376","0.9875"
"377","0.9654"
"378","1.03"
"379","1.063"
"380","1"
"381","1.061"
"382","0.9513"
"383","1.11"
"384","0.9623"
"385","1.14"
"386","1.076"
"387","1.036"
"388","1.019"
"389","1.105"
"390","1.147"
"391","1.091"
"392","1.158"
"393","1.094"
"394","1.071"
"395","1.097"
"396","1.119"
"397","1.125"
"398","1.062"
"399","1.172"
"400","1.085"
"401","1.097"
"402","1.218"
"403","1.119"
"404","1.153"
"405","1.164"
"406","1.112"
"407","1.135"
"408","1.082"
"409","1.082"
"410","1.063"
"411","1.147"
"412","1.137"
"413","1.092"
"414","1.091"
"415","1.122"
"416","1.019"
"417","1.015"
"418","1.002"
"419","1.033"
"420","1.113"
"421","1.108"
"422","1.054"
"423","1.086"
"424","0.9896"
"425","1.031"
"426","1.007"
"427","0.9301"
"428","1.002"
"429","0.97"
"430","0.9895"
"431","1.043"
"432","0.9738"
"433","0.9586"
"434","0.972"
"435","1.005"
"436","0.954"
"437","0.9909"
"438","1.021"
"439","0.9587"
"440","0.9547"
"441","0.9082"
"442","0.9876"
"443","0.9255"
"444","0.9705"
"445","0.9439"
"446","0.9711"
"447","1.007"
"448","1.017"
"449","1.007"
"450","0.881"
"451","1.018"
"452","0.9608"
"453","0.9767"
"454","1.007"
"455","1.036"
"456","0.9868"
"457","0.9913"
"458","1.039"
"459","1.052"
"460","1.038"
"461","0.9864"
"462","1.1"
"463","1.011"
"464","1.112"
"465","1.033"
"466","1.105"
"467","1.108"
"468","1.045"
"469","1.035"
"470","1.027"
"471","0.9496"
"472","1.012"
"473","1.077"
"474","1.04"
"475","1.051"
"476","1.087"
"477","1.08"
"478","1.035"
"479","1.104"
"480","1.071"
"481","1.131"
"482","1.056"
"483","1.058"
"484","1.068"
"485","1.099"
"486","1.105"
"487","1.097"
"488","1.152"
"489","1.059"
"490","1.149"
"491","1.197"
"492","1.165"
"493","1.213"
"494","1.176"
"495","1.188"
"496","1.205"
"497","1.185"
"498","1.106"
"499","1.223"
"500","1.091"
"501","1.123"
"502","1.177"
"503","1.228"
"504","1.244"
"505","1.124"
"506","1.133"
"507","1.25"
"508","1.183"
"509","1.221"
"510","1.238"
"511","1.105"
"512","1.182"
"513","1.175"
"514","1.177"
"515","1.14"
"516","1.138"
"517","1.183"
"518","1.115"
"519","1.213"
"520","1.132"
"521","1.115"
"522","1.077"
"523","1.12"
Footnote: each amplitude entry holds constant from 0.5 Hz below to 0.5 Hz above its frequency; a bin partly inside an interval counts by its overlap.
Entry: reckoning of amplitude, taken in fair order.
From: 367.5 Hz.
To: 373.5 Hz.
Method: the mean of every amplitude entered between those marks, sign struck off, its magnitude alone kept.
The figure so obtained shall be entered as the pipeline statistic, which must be 1.03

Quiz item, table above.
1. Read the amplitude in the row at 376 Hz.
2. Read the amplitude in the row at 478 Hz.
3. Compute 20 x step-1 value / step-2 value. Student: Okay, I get 19.1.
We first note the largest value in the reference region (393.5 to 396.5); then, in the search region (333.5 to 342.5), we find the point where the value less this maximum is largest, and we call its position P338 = 339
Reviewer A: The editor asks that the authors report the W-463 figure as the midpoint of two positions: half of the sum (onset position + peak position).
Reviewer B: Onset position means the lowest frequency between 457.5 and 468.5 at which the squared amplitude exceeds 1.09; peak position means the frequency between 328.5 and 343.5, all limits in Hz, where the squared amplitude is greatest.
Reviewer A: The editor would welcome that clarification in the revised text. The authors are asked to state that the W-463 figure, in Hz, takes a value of 399.0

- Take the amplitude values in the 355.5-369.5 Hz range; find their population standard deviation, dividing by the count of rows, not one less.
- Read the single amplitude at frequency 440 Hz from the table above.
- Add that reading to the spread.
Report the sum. 1.00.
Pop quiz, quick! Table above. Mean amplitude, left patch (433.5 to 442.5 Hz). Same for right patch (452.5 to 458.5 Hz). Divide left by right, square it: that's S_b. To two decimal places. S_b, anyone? 0.93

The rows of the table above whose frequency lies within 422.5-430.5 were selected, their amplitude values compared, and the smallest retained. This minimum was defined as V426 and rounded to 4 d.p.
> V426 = 0.9301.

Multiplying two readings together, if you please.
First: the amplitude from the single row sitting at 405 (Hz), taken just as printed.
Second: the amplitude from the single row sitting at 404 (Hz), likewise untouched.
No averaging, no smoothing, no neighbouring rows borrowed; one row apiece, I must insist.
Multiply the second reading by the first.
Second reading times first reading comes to 1.34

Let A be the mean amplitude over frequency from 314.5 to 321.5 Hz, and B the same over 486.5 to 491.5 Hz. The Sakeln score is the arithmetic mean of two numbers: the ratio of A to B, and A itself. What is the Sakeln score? 1.06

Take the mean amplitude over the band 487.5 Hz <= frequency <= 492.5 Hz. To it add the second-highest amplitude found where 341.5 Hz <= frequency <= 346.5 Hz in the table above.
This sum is 2.26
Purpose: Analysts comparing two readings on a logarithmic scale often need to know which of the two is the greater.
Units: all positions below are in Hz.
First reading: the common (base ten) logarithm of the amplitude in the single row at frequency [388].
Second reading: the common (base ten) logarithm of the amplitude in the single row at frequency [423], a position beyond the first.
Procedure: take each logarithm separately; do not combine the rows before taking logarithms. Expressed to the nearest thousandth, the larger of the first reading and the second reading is 0.036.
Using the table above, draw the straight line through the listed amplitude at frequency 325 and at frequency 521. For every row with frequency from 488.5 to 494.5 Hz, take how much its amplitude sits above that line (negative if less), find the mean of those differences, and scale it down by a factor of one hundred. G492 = 0.0005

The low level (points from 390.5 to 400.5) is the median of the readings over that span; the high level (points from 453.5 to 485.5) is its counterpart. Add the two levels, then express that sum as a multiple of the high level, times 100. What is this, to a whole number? 205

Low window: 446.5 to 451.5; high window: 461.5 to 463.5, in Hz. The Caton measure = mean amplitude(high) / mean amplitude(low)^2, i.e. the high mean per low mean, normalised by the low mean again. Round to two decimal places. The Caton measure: 1.09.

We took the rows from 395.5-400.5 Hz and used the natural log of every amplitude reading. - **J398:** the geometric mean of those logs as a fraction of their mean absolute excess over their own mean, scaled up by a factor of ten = 36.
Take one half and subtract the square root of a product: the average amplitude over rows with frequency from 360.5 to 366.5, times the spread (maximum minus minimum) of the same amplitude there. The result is 0.14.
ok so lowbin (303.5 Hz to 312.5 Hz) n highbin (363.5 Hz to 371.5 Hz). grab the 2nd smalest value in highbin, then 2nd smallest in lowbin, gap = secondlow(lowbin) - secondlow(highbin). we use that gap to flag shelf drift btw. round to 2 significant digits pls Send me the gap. 0.10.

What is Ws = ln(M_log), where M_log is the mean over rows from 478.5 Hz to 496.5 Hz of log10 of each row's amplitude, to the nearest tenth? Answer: -3.0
